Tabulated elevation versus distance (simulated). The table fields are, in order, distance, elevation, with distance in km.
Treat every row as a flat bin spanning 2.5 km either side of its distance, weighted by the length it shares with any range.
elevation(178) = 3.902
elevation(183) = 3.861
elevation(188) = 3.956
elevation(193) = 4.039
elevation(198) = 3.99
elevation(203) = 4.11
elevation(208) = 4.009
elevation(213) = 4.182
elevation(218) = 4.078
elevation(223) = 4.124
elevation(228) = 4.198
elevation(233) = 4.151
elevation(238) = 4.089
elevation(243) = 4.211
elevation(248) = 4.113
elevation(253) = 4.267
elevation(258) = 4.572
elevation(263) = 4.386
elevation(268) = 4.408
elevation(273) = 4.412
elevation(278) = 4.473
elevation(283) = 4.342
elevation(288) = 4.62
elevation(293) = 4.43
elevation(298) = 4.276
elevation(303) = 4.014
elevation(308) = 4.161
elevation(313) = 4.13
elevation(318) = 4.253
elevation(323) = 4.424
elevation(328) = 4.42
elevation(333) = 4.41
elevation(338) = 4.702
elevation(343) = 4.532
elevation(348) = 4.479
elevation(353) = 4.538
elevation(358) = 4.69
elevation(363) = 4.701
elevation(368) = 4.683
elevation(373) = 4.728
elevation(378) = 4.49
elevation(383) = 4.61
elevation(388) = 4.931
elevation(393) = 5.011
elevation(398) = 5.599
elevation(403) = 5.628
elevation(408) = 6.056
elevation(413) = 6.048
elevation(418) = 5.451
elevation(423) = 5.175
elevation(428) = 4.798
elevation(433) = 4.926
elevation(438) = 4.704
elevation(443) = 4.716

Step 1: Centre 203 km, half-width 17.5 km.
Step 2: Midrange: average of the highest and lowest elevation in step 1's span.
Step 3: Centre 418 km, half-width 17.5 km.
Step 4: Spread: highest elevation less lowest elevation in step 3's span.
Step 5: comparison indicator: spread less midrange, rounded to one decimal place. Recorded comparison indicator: -2.8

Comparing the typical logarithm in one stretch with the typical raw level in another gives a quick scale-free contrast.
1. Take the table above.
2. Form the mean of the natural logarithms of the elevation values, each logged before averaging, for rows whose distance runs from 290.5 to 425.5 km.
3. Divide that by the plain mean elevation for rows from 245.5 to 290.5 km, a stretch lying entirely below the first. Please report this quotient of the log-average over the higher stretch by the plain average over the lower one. 0.353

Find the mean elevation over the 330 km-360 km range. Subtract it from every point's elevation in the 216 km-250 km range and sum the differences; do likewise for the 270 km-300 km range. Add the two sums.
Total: -4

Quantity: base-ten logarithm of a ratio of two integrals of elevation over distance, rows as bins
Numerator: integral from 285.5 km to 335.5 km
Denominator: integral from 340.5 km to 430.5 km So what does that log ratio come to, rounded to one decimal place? -0.3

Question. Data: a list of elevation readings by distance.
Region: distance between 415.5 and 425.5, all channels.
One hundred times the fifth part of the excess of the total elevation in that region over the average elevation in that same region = 106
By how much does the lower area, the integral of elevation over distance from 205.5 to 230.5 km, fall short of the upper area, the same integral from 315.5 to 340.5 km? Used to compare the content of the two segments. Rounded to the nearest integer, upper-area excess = 8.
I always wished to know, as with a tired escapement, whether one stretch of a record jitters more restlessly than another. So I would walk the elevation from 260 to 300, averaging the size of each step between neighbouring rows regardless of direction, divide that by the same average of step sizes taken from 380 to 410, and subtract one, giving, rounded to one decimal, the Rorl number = -0.6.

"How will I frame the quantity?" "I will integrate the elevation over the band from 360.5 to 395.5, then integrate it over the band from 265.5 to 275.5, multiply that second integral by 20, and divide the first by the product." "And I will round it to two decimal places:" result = 0.19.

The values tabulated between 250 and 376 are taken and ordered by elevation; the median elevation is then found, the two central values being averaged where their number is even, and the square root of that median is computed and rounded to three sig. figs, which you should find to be 2.10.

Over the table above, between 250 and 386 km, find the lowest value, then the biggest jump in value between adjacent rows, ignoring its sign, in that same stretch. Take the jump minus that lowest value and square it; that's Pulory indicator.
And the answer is 13.8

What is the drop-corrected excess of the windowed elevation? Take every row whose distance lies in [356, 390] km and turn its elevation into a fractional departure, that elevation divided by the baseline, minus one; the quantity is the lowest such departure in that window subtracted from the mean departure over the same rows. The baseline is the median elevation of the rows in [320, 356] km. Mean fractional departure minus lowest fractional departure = 0.04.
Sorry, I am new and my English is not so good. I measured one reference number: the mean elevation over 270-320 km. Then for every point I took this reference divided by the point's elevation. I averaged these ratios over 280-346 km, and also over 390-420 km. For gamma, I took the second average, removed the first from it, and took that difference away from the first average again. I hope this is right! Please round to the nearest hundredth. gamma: 1.21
